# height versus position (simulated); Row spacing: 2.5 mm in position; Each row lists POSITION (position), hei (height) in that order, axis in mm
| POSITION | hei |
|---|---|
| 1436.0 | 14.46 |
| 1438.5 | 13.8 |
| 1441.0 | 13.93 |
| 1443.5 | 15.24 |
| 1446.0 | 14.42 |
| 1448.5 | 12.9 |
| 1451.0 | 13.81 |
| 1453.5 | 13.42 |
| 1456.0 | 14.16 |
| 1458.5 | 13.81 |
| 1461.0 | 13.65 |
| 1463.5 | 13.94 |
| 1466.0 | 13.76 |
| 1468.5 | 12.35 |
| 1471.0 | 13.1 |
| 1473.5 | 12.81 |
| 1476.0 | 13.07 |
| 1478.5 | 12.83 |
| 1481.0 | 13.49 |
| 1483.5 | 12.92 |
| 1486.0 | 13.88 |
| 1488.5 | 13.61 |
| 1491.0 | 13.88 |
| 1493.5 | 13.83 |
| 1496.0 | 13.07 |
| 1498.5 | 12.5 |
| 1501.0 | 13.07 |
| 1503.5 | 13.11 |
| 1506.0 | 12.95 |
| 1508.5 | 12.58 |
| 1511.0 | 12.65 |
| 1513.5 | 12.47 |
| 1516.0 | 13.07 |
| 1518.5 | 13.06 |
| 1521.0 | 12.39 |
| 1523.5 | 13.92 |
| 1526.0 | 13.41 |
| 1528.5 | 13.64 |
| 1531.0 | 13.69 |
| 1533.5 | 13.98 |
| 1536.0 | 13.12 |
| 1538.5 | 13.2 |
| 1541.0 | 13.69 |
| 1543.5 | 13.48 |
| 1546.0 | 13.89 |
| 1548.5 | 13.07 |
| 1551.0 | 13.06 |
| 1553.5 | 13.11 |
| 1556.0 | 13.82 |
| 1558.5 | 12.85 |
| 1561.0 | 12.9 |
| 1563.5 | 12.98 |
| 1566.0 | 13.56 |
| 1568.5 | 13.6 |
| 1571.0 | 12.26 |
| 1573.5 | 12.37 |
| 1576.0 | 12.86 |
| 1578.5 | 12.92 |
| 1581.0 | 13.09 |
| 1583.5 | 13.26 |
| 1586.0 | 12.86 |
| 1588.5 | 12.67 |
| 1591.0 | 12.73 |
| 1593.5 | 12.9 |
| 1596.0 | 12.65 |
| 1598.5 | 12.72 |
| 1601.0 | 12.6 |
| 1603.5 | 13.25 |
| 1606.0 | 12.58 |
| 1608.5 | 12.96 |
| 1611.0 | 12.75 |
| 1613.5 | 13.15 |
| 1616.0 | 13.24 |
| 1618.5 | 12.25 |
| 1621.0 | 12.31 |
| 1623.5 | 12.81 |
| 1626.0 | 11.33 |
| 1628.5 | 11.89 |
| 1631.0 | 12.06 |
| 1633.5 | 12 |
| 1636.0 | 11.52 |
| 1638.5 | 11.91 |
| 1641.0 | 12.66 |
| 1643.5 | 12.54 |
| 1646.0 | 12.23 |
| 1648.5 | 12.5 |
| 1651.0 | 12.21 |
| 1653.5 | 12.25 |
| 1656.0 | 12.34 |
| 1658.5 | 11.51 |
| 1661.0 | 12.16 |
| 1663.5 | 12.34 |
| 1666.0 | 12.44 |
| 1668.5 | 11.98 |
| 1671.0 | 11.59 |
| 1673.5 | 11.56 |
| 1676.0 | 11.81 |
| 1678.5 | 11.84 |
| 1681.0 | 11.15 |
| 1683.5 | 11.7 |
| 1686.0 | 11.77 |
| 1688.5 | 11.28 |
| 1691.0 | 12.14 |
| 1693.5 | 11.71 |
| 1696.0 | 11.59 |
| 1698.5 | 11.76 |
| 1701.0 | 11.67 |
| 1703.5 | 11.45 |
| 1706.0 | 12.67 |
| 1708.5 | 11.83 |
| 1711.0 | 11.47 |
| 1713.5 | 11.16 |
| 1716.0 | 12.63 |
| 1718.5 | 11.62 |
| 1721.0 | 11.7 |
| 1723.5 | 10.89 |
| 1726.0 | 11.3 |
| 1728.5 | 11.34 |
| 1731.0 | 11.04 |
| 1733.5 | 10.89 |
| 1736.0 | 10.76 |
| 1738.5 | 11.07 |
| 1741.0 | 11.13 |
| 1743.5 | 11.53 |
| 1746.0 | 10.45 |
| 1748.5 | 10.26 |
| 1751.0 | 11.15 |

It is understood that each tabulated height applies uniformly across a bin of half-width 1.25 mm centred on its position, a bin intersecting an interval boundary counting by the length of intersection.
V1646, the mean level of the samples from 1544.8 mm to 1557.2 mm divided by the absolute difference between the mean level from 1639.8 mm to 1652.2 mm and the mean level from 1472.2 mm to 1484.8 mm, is 22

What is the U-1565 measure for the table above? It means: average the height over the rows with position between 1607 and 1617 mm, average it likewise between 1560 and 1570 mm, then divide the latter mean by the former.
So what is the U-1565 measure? 1.02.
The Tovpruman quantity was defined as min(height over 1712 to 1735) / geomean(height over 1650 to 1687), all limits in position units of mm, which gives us 0.91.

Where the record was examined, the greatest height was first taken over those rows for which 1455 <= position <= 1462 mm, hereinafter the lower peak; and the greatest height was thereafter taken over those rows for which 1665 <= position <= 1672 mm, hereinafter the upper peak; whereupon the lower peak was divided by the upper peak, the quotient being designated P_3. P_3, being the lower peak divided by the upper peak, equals 1.14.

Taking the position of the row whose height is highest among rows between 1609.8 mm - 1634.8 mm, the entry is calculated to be 1616.0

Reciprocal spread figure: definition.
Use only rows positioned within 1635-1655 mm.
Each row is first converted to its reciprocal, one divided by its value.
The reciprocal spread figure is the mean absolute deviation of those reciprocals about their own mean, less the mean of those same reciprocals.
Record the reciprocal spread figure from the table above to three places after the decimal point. -0.080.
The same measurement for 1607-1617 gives -0.076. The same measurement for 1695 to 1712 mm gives -0.083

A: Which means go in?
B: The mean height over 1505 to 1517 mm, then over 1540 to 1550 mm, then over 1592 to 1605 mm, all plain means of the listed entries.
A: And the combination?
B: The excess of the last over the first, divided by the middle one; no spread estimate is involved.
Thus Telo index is 0.01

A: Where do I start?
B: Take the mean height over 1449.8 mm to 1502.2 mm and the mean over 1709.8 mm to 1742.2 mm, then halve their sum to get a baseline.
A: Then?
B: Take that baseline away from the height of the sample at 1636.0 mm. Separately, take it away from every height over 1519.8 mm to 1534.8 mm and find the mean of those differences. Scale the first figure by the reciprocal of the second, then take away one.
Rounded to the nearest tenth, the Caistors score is -1.7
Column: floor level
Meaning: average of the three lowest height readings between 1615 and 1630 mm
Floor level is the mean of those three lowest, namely 11.8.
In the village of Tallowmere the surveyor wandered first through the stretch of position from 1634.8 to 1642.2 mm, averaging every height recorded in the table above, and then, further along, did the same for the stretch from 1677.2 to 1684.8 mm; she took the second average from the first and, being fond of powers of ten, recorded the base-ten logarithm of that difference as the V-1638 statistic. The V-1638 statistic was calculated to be -0.3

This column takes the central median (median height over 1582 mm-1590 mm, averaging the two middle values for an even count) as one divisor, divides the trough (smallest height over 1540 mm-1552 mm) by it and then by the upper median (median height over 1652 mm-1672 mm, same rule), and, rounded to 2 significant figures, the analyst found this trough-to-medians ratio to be 0.083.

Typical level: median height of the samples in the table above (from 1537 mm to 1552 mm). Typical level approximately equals 13.3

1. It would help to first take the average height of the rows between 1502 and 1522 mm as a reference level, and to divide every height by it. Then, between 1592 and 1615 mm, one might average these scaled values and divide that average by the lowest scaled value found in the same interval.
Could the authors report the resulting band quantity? 1.02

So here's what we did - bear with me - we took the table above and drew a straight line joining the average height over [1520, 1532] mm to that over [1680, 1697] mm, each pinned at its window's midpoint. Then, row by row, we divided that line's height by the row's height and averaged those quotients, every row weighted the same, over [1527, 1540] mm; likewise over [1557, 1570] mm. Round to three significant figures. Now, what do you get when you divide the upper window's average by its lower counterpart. 1.00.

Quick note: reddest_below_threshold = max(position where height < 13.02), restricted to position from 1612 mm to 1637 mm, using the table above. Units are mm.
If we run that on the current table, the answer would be 1636.0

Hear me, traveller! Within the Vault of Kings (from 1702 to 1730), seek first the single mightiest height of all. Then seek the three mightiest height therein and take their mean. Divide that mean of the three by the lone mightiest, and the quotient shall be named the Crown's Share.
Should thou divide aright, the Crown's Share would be 0.977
